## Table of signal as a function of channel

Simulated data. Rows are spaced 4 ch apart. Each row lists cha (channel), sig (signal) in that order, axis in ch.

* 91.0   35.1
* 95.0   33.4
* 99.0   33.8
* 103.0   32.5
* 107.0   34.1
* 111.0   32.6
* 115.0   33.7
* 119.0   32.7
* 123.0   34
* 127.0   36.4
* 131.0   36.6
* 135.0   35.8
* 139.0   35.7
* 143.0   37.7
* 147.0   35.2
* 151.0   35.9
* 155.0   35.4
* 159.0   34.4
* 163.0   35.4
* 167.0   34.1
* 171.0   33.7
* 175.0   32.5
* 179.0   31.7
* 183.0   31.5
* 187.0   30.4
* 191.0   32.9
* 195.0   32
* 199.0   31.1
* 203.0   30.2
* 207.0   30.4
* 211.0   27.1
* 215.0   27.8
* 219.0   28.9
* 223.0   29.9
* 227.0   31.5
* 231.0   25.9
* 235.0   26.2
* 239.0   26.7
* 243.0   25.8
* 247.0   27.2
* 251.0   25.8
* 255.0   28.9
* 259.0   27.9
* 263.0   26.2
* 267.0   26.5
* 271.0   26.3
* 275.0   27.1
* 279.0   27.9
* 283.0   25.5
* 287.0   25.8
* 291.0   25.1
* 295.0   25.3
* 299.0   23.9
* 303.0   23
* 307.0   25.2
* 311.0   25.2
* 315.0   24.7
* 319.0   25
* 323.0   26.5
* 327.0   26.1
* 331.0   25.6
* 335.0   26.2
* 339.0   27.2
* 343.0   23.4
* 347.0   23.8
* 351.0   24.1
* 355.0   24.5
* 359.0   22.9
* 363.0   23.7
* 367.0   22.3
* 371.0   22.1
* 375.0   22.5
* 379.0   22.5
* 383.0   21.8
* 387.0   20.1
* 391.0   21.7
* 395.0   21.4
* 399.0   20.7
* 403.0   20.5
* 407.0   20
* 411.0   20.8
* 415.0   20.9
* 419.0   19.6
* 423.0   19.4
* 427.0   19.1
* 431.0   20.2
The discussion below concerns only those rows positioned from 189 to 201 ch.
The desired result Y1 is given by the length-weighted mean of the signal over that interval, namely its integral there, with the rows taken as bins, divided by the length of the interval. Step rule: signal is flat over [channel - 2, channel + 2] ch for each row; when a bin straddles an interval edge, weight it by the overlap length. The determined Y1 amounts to 32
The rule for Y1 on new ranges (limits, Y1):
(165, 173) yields 34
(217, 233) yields 29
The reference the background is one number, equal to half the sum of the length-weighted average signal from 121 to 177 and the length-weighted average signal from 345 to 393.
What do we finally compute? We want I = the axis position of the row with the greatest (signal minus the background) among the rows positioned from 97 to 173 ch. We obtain 143.0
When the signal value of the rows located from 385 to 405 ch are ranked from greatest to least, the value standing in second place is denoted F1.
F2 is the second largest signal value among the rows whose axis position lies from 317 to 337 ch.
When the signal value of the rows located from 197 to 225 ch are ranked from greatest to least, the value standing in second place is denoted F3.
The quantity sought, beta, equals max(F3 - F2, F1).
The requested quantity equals 21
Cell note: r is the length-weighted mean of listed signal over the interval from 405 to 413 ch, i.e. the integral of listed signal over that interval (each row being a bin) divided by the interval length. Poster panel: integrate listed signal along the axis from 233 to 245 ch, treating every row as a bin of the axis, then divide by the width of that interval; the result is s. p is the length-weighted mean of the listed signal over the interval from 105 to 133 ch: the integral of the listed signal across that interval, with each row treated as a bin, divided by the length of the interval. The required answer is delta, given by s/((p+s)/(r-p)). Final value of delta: -6.0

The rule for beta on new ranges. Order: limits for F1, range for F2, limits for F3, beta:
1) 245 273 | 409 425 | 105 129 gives 28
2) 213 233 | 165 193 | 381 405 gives 30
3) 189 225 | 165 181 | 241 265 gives 32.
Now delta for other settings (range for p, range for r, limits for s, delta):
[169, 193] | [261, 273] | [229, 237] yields -2.6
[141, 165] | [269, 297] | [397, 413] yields -3.5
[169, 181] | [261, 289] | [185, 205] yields -3.0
